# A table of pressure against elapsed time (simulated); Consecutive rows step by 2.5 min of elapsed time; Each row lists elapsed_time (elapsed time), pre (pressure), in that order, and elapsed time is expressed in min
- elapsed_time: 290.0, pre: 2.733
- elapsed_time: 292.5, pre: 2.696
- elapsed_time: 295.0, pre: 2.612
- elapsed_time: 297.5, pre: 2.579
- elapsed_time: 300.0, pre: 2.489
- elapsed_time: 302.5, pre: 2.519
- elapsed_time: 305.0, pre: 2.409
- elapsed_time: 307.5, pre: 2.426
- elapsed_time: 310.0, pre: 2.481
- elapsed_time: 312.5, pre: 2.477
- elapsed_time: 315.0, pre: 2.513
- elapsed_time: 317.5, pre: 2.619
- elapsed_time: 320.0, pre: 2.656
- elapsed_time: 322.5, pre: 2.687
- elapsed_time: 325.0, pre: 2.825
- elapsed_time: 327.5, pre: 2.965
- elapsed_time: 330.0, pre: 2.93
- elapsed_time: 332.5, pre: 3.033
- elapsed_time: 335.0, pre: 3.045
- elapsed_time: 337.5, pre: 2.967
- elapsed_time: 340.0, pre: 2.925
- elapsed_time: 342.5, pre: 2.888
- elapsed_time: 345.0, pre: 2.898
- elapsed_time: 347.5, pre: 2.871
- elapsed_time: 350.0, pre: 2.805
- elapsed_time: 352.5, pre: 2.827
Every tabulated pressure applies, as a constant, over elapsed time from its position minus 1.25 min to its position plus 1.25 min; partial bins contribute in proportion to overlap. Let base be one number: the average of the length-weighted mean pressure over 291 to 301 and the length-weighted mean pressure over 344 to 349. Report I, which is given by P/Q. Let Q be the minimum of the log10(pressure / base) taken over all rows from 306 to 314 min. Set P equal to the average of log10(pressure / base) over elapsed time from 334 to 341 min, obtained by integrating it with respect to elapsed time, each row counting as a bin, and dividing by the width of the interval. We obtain -0.7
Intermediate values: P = 0.036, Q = -0.05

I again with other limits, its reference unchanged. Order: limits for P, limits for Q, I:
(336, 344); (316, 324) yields -1.5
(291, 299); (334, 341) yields -0.6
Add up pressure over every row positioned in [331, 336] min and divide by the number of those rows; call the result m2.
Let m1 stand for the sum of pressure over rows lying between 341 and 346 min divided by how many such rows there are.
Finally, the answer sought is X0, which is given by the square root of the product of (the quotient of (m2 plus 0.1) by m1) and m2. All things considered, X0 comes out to 1.82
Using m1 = 2.89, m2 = 3.0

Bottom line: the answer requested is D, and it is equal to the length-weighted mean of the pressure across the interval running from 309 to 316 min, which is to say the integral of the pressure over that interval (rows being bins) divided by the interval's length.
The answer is 2.5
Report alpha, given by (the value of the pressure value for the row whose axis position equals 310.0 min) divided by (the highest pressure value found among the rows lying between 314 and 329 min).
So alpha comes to 0.84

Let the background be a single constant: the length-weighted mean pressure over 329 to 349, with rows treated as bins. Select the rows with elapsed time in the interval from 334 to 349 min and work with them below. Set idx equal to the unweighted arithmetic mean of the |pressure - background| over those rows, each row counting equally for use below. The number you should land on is 0.05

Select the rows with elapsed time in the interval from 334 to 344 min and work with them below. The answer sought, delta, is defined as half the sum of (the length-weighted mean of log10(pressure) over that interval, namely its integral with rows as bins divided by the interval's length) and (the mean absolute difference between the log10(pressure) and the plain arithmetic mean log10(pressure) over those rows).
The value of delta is 0.239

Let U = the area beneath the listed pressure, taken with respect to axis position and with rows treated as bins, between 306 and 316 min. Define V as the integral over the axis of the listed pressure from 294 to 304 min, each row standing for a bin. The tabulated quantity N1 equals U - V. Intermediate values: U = 24.7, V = 25.4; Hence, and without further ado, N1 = -1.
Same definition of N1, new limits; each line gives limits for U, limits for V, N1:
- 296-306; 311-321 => -1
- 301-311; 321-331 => -4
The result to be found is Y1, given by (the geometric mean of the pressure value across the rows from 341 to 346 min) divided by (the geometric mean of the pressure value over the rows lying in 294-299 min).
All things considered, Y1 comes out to 1.11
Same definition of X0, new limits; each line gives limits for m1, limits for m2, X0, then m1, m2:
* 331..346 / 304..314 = 1.45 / 2.96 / 2.4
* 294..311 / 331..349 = 1.89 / 2.50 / 2.9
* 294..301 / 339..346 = 1.85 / 2.56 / 2.9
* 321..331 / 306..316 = 1.49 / 2.85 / 2.5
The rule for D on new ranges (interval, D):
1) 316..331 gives 2.8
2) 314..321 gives 2.6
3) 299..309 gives 2.5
